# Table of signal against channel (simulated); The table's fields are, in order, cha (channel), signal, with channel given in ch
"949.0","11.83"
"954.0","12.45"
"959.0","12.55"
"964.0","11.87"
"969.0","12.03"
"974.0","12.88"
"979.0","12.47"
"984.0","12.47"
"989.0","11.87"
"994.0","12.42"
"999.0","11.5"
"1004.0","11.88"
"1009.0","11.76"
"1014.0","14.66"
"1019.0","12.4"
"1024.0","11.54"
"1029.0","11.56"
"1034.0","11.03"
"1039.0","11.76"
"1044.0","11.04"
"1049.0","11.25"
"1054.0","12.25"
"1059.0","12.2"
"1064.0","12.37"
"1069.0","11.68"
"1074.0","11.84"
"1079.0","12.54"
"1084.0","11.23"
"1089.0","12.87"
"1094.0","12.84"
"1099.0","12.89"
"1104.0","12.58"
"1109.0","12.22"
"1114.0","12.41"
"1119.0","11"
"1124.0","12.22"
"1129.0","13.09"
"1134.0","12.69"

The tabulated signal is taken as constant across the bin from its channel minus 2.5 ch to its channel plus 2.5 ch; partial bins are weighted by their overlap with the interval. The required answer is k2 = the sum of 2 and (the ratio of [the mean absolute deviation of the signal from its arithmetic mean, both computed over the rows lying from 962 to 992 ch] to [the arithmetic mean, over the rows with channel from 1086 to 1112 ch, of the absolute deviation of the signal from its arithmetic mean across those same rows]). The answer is 3.5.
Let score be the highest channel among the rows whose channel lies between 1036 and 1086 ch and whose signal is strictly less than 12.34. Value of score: 1084.0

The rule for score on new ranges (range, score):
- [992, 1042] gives 1039.0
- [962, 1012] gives 1009.0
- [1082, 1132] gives 1124.0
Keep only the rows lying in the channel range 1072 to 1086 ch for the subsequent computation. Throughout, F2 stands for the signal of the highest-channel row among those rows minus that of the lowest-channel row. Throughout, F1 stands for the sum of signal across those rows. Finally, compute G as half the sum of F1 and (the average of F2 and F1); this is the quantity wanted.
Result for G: 26.6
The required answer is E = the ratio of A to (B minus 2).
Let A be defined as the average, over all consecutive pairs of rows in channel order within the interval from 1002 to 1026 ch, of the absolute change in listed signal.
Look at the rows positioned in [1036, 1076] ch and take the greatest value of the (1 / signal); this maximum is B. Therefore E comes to -0.80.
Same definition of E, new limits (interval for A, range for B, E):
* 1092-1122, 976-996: -0.24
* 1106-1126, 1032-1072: -0.49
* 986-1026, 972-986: -0.59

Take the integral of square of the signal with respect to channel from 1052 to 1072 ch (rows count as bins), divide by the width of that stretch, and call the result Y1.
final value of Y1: 147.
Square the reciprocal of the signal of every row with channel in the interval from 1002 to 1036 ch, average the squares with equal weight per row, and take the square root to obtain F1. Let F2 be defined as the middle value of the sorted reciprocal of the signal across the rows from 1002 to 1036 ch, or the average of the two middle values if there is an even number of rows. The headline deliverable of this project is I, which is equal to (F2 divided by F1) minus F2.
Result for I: 0.935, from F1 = 0.083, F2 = 0.085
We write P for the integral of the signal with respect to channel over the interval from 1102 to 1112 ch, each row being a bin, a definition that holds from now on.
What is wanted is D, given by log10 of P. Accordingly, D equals 2.09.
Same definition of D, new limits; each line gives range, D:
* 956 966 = 2.09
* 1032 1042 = 2.06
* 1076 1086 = 2.08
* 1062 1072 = 2.08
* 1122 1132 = 2.10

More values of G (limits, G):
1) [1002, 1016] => 29.4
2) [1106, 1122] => 26.4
